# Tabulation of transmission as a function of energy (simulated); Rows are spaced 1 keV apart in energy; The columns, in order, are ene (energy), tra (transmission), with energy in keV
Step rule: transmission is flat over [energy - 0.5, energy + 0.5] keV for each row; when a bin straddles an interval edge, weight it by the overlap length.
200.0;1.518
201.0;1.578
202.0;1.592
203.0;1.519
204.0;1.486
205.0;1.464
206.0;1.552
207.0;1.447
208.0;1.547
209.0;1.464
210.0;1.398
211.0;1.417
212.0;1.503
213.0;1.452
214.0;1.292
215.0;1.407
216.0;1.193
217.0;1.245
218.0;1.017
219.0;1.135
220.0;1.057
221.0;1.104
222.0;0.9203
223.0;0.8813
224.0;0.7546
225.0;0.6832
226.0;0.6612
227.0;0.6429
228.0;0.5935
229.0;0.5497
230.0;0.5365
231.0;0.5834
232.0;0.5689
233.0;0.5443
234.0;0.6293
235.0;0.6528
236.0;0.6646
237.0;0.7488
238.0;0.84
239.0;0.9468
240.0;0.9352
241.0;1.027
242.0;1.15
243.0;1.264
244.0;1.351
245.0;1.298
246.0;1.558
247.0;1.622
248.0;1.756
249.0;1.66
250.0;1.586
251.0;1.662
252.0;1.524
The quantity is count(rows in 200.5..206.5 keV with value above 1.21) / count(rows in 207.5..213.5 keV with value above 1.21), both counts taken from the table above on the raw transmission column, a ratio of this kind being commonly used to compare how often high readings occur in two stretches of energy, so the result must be 1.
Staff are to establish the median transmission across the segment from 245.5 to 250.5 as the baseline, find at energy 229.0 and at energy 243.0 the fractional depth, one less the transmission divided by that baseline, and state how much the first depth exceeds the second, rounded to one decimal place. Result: 0.4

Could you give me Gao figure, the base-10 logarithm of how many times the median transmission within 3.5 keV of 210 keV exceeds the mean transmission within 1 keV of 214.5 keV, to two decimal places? 0.03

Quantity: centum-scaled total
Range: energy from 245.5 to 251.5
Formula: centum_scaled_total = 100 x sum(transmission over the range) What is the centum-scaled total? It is 984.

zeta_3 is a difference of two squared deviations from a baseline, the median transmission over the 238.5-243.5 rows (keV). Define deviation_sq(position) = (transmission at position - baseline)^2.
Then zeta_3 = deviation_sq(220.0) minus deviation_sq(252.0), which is -0.25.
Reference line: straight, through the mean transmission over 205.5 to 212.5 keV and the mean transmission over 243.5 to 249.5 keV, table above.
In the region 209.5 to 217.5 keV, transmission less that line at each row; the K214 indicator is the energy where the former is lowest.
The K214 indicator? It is 216.0 keV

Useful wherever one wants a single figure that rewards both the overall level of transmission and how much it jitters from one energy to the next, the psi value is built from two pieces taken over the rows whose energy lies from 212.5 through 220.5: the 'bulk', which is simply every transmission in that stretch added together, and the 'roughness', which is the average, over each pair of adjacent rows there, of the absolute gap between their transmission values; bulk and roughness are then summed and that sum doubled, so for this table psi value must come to 20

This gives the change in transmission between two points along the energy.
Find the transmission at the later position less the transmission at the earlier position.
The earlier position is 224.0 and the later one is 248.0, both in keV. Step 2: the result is 1.0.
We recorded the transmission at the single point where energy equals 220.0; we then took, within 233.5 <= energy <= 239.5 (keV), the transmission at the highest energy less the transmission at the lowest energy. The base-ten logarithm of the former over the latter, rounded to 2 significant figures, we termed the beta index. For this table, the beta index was 0.52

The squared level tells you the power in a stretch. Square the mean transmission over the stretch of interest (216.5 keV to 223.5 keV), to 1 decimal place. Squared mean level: 1.1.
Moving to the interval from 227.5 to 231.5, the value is 0.3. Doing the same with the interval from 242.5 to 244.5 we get 1.7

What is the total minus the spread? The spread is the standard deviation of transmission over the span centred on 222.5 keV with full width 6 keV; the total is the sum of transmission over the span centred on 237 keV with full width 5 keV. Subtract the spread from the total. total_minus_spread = 3.7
